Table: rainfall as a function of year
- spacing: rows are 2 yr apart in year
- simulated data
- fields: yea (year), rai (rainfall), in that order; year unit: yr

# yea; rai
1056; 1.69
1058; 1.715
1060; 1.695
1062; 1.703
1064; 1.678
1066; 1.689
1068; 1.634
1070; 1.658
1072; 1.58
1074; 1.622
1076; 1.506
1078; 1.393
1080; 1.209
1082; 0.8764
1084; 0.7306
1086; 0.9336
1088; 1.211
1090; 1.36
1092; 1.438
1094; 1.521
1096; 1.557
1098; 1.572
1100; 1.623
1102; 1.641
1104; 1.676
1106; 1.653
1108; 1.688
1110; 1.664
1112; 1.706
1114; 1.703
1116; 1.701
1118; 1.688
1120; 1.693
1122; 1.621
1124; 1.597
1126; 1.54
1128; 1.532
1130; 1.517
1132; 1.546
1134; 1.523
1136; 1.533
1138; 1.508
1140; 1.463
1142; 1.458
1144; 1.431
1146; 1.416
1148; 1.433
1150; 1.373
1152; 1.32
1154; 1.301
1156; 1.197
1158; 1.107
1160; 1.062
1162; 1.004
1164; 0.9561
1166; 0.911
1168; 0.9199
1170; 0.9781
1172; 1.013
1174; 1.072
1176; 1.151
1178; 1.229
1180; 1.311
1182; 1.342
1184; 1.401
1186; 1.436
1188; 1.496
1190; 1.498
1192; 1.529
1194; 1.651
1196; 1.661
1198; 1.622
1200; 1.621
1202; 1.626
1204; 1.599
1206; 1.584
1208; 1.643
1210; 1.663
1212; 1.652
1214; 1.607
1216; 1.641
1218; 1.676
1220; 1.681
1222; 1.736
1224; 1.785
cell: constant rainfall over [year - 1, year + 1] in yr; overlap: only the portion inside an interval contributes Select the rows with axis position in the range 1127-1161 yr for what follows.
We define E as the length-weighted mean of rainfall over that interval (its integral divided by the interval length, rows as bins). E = 1.40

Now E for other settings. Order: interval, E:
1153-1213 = 1.34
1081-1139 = 1.50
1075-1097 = 1.25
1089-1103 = 1.53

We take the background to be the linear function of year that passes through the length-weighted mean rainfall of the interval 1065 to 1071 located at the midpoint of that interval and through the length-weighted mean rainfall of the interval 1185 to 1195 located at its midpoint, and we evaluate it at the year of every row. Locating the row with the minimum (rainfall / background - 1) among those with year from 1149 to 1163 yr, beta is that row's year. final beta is 1162 yr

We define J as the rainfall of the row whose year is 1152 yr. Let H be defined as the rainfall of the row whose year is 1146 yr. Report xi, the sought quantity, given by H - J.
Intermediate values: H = 1.416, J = 1.32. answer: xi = 0.1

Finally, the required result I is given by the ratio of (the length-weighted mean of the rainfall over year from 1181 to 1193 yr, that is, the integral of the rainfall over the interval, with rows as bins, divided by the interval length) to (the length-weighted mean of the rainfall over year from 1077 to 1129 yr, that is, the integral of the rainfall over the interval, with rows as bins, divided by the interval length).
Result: 0.98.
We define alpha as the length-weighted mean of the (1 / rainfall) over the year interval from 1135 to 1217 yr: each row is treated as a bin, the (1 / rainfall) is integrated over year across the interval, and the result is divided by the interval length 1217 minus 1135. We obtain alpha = 0.75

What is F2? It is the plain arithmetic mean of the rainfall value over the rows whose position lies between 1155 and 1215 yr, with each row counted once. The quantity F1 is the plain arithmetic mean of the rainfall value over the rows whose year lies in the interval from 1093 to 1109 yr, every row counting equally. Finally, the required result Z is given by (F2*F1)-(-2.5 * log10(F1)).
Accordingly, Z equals 2.7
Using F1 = 1.62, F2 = 1.35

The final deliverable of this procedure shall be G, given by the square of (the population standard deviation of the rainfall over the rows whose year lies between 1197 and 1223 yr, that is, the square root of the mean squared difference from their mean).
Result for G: 0.002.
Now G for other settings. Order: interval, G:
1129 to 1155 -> 0.006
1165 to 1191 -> 0.044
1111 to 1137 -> 0.006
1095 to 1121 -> 0.002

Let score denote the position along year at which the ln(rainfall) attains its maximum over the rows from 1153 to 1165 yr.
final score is 1154 yr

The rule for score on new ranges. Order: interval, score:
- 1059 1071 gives 1062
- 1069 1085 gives 1070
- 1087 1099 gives 1098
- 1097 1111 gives 1108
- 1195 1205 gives 1196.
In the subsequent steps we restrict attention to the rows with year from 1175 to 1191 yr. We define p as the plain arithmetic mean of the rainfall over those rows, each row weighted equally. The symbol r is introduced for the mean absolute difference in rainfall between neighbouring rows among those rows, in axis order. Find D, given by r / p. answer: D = 0.037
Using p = 1.4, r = 0.050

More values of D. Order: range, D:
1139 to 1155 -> 0.020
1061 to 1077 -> 0.031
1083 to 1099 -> 0.093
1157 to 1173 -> 0.043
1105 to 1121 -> 0.011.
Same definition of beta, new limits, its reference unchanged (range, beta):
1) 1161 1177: 1166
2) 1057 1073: 1072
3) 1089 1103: 1090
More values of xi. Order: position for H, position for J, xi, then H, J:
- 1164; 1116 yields -0.7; 0.9561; 1.701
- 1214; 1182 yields 0.3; 1.607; 1.342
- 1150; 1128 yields -0.2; 1.373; 1.532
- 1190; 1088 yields 0.3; 1.498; 1.211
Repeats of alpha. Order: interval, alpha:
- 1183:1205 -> 0.64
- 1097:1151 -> 0.64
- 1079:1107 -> 0.79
